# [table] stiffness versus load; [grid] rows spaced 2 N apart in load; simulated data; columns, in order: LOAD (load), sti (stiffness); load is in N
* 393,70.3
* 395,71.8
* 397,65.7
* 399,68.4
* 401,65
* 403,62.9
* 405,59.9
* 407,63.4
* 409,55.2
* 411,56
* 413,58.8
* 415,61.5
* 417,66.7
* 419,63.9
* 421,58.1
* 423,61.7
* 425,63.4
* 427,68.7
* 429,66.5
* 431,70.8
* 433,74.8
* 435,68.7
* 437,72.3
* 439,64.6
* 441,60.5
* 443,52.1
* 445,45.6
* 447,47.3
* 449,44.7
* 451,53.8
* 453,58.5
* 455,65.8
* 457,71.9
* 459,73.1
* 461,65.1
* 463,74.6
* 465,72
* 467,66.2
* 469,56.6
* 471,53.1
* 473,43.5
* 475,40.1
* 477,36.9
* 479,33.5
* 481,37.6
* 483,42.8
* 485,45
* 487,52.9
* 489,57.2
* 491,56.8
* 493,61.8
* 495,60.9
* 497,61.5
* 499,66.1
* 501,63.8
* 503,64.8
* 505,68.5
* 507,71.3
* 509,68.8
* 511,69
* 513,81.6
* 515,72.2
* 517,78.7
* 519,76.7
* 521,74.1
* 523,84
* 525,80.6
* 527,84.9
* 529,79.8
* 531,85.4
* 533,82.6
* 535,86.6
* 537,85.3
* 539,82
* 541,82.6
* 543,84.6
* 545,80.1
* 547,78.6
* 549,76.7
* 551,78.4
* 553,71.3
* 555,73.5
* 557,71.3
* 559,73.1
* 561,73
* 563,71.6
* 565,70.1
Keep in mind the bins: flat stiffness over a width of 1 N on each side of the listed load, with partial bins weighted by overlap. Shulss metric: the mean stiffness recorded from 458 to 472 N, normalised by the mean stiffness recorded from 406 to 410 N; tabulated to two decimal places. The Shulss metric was 1.11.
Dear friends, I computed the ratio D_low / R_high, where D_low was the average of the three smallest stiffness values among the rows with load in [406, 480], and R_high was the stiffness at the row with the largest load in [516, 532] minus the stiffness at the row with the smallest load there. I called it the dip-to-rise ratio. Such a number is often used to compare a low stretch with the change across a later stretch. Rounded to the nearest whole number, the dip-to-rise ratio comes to 5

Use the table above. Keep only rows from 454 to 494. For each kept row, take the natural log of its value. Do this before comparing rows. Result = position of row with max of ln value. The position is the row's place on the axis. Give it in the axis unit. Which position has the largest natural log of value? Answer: 463 N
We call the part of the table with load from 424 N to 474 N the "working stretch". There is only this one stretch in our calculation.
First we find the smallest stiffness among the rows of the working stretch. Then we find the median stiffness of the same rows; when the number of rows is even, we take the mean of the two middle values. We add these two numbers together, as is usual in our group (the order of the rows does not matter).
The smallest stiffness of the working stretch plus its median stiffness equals 109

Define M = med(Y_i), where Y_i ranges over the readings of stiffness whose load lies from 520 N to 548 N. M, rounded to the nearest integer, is 83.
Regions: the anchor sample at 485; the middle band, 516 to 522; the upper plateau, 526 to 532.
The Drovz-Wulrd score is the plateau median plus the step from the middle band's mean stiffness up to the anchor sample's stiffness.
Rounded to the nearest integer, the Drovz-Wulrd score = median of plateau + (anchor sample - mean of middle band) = 53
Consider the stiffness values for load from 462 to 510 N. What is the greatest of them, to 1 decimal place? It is 74.6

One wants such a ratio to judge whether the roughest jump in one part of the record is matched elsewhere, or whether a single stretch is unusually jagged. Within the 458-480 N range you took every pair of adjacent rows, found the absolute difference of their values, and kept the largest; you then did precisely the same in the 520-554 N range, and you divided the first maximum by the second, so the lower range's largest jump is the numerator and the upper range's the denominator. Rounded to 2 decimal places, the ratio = 0.97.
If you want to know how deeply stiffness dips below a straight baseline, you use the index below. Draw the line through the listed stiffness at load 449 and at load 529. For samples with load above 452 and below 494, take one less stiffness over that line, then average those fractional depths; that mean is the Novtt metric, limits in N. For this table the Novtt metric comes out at -0.03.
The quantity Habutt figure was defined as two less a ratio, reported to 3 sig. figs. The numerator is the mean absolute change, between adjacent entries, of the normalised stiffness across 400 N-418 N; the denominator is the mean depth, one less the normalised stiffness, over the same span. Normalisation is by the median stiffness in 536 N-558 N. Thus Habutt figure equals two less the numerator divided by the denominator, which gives 1.80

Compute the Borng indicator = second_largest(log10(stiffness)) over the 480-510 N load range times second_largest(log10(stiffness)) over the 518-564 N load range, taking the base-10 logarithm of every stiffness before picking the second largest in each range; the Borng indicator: 3.55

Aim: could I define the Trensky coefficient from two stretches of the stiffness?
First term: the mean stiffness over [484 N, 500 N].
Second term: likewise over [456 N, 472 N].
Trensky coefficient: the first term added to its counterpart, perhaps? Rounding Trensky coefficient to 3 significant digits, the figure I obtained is 124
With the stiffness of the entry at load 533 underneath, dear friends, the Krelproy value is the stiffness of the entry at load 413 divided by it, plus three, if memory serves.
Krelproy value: 3.7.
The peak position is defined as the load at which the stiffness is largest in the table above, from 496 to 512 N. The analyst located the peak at 507 N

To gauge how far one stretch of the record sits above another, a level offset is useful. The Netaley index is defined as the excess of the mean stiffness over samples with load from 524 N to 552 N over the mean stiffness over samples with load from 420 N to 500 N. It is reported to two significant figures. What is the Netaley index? 24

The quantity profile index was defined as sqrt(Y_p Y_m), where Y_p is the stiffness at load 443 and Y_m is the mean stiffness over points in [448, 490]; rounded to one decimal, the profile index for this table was 53.3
